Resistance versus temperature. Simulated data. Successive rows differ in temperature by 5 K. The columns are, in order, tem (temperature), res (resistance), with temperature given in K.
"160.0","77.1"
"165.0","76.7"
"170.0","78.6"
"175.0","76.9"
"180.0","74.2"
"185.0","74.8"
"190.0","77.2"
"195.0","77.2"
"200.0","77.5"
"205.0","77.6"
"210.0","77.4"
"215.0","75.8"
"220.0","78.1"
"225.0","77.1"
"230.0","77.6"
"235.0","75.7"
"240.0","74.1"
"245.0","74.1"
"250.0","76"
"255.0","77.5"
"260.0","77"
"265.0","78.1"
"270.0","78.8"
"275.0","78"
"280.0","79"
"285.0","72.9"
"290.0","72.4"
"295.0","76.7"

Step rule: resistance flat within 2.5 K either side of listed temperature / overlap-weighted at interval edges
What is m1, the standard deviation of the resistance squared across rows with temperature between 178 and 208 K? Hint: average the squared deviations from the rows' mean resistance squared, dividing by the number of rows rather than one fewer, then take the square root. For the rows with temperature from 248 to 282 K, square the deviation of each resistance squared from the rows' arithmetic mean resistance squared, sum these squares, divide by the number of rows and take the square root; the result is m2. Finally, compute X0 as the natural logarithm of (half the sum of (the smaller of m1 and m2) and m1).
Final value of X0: 5.19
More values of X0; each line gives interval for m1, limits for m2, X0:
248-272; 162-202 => 4.99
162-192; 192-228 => 5.10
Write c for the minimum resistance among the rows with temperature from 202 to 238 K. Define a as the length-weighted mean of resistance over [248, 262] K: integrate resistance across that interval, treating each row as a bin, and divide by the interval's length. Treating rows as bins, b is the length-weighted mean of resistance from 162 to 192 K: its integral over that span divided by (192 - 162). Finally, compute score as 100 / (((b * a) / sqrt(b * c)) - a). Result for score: 283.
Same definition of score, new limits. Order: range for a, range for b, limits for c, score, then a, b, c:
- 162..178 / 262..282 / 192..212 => 164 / 77.3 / 78.4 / 77.2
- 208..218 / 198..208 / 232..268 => 57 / 76.6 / 77.5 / 74.1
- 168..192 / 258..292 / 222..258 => 77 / 76.3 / 76.7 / 74.1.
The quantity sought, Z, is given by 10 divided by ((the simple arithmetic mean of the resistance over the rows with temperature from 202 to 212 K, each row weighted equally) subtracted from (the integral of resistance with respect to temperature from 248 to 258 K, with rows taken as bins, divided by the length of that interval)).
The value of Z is -14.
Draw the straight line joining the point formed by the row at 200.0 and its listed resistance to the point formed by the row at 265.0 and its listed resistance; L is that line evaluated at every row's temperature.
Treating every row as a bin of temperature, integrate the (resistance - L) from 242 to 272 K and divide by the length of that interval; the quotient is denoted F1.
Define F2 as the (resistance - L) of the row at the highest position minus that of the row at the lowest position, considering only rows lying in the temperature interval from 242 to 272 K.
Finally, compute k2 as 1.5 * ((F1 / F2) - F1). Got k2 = 1.4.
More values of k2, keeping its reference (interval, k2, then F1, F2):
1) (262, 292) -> 2.8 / -1.6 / -5.9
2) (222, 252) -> 5.4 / -2.0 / -1.3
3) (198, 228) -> 1.4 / -0.4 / -0.6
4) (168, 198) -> 2.1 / -0.9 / -1.6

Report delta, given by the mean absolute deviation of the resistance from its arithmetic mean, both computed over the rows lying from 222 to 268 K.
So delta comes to 1.2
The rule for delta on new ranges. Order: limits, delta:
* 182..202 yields 0.9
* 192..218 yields 0.5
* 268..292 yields 2.9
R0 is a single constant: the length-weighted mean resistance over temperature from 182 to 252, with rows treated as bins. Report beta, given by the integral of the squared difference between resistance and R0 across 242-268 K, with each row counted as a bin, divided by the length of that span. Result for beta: 2.1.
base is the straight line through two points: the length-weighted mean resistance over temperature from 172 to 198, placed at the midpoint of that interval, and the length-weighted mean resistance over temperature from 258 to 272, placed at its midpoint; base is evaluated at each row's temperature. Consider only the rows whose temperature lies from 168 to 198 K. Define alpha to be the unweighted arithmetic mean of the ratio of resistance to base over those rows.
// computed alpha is 1.01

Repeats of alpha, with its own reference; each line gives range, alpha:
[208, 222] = 1.00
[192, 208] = 1.01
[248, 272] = 1.00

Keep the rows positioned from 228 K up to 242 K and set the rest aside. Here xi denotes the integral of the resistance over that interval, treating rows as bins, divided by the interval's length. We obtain 75.8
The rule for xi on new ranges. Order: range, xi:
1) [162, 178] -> 77.3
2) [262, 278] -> 78.3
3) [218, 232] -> 77.6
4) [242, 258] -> 75.8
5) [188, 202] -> 77.3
